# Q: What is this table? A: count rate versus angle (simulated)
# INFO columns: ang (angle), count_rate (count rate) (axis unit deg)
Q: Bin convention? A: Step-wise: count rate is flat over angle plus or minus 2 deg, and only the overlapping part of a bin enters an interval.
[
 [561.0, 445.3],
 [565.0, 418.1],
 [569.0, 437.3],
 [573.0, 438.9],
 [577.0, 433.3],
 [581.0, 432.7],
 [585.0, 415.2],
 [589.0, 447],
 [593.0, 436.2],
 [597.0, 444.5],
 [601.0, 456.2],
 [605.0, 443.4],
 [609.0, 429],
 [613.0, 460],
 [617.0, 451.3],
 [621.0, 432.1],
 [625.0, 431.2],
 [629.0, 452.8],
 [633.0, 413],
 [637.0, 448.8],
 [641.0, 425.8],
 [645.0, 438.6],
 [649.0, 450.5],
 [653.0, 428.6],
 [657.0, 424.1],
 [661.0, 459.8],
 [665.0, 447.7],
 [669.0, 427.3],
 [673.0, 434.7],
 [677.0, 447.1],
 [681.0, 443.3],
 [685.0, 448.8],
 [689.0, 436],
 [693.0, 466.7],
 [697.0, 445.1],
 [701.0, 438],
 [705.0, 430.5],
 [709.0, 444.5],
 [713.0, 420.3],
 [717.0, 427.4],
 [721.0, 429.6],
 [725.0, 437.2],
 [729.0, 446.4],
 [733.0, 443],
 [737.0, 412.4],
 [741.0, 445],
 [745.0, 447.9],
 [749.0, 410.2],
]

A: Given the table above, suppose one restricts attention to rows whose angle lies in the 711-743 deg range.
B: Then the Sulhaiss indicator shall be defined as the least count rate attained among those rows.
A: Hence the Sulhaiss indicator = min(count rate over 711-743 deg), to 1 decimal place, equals 412.4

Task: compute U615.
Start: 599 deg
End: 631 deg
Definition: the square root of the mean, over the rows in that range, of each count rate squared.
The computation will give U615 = 445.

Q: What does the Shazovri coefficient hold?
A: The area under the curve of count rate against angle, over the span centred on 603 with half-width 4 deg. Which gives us 3598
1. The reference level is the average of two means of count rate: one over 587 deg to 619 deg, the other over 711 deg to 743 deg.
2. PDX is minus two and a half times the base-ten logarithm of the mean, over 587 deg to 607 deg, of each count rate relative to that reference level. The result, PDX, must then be -0.015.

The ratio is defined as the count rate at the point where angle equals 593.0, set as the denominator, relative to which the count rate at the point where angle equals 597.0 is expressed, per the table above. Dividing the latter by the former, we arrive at 1.02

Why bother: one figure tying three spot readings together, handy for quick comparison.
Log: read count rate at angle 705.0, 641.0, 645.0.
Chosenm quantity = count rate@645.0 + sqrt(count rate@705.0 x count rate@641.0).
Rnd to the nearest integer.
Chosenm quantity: 867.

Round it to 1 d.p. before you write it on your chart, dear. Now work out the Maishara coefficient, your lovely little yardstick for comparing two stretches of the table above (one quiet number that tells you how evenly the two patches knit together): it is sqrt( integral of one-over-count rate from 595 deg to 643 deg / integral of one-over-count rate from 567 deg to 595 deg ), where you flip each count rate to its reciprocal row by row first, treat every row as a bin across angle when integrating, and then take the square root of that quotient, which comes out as 1.3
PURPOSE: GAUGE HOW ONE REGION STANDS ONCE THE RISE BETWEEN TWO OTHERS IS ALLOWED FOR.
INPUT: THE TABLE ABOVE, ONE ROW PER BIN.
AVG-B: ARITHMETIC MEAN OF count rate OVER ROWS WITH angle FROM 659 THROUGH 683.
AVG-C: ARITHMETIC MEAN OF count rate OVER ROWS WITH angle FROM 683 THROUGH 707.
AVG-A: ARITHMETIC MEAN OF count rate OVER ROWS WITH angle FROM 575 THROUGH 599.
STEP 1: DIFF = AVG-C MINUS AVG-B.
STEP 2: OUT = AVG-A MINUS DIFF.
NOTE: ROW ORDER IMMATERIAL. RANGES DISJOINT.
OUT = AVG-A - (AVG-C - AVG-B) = 434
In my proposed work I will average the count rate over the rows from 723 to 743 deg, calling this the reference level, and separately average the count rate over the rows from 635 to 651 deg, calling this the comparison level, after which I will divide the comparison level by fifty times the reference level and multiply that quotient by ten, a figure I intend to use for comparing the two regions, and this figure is 0.202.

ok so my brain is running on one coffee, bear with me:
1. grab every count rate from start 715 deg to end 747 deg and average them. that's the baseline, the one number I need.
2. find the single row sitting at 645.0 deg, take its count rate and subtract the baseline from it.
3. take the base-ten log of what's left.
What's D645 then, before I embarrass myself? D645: 0.40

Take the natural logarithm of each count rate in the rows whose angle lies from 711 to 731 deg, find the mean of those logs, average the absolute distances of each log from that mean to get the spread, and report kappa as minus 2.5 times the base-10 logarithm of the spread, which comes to 4.4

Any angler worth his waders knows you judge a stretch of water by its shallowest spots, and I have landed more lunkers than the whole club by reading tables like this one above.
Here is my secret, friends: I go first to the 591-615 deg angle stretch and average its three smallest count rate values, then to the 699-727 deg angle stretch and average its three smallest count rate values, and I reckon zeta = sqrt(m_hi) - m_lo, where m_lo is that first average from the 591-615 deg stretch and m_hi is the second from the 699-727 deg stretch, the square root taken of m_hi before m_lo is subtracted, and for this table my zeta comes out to -416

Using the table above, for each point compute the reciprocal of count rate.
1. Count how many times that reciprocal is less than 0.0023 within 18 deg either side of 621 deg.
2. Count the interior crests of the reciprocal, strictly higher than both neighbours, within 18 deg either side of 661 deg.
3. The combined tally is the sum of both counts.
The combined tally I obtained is 7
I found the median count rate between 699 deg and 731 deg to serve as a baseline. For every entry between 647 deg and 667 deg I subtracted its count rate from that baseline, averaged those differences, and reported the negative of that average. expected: 8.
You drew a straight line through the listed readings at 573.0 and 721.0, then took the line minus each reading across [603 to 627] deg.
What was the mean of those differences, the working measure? -4.9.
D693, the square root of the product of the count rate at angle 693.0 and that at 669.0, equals 446.6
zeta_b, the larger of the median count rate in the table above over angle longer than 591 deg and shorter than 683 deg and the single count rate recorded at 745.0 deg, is 448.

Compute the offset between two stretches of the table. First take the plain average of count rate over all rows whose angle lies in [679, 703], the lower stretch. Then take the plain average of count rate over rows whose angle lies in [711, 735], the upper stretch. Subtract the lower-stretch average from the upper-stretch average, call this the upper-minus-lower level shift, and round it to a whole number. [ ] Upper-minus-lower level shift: -12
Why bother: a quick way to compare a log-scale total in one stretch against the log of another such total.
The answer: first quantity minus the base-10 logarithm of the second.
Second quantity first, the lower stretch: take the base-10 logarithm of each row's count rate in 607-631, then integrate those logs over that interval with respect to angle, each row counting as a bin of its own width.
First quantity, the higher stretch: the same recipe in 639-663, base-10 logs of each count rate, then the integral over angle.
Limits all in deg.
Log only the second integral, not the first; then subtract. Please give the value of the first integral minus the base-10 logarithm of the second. 61.6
